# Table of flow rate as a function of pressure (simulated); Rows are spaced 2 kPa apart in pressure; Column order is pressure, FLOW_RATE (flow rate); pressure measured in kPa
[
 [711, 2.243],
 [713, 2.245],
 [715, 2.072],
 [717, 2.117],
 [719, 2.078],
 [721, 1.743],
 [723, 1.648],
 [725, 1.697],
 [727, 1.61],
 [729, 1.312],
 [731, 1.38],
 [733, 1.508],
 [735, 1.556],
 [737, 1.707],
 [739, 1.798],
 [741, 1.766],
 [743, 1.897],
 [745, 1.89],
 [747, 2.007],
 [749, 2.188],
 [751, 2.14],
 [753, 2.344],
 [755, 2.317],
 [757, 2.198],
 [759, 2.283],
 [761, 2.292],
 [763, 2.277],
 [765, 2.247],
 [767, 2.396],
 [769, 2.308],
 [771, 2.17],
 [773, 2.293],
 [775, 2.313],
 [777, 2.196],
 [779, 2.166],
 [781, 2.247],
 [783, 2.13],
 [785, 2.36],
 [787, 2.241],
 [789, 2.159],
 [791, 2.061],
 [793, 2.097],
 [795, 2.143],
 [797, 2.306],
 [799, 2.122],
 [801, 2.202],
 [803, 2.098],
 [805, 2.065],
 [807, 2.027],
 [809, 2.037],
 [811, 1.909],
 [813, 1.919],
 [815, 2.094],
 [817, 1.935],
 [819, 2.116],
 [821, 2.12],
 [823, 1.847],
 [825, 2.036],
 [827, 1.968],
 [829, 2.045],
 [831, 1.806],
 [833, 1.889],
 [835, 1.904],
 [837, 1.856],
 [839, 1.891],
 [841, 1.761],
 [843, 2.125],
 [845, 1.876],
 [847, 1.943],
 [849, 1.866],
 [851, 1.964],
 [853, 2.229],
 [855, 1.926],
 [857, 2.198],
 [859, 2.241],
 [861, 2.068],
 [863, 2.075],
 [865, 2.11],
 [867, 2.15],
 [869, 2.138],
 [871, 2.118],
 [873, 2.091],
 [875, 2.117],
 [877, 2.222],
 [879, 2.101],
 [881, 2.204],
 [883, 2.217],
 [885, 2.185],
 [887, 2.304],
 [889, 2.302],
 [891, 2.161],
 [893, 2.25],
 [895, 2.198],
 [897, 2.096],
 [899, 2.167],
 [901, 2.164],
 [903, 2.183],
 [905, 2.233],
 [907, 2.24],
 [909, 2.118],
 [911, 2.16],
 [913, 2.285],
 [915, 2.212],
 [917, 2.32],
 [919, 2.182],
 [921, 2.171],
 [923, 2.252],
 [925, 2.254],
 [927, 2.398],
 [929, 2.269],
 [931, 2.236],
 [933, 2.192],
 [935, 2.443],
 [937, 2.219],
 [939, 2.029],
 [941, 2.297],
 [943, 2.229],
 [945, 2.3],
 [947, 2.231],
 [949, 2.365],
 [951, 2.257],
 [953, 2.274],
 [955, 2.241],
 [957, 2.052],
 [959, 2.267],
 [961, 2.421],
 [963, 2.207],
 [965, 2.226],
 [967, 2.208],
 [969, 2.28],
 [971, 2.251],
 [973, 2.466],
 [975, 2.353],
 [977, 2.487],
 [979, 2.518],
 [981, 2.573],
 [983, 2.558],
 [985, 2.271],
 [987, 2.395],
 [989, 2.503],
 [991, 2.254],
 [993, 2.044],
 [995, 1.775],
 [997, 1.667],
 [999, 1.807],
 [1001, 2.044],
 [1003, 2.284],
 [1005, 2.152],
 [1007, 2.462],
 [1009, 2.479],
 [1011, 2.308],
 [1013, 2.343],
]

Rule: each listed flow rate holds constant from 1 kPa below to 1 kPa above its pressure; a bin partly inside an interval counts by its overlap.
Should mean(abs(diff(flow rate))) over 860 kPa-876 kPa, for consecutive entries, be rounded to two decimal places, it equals 0.02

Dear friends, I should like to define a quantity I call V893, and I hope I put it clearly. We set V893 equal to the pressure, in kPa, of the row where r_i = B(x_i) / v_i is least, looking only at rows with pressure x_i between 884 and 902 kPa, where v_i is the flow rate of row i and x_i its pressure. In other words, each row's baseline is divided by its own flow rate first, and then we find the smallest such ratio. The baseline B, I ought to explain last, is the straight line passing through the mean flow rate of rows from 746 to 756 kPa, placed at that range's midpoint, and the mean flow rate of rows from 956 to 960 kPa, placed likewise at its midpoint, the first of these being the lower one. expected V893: 887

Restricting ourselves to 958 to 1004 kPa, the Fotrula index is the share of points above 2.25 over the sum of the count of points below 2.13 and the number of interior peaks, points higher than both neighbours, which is 0.059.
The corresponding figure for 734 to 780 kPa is 0.028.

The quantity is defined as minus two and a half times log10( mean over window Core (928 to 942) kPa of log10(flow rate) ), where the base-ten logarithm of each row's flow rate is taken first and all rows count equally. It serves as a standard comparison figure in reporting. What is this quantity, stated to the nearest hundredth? 1.14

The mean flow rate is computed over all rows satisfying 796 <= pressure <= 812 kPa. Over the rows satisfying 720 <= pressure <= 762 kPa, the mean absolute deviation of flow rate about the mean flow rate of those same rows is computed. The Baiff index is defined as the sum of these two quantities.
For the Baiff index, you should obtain 2.37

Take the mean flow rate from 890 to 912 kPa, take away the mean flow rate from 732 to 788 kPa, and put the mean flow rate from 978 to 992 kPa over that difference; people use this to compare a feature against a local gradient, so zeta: 38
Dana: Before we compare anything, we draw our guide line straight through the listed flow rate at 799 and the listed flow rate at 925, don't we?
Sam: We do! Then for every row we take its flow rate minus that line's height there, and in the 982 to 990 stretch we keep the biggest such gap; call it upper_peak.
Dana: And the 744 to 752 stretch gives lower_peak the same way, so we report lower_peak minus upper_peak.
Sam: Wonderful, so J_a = -0.12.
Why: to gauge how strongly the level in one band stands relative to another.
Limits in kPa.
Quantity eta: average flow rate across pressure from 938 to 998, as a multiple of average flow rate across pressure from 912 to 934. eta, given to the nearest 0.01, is 1.01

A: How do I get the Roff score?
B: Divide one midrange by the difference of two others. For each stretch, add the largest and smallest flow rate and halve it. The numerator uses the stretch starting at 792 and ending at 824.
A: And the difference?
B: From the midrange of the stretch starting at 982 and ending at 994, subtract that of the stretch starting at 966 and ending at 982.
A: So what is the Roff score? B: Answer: -23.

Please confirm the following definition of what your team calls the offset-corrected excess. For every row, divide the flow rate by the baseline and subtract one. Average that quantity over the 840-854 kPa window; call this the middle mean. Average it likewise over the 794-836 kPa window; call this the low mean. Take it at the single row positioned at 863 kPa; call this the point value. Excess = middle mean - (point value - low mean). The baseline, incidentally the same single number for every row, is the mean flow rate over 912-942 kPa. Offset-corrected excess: -0.15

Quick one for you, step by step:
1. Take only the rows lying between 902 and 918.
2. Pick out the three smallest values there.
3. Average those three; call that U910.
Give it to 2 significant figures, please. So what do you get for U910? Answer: 2.2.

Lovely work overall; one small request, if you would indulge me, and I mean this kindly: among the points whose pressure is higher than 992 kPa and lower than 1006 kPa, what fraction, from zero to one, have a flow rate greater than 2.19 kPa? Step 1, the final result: 0.1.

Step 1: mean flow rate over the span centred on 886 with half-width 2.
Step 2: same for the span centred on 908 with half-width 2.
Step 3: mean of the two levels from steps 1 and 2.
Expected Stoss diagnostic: 2.21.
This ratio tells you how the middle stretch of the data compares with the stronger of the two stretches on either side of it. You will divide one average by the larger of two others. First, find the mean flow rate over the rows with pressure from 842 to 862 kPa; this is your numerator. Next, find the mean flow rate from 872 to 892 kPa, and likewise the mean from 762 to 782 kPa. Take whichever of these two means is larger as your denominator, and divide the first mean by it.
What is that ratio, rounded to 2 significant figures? 0.90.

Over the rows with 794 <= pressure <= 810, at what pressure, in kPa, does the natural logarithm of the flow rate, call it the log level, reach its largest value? 797 kPa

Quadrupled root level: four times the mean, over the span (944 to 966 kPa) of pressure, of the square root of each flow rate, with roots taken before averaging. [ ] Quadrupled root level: 6.01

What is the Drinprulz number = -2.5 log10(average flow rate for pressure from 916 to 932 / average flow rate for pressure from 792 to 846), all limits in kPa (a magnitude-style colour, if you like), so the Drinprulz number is -0.13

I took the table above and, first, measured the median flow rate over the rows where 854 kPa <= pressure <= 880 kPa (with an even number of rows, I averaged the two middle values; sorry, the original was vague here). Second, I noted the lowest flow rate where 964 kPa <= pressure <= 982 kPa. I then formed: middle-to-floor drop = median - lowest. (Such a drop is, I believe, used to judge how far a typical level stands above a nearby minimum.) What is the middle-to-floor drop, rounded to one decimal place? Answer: -0.1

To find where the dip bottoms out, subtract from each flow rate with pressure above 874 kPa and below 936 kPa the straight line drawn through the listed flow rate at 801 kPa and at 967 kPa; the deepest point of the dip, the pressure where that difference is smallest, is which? 897 kPa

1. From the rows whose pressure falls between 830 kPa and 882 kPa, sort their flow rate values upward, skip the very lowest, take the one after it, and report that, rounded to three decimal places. 1.806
